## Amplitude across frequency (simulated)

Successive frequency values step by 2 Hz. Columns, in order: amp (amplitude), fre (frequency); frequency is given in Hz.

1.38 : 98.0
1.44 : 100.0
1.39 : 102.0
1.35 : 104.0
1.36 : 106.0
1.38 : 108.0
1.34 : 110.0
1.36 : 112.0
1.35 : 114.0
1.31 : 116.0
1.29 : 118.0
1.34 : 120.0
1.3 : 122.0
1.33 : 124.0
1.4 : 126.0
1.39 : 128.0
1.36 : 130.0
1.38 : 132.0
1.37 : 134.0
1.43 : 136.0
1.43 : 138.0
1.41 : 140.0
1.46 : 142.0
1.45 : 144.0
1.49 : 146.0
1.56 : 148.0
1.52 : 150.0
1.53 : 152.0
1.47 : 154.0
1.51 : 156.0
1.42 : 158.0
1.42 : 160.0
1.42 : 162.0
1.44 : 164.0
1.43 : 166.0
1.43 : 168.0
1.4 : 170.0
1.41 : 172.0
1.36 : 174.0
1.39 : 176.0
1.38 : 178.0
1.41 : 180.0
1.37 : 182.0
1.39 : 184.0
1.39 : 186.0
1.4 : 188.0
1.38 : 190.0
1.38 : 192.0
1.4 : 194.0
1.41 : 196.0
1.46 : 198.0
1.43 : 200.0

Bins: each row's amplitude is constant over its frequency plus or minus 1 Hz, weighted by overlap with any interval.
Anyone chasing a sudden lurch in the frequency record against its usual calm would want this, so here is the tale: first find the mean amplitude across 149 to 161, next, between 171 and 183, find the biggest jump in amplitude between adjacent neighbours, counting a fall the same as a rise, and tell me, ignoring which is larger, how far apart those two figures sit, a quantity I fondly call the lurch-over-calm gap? 1.43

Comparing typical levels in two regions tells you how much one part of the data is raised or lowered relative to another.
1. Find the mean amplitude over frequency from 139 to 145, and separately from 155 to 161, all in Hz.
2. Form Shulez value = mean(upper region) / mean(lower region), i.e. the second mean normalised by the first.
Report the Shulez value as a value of 1.007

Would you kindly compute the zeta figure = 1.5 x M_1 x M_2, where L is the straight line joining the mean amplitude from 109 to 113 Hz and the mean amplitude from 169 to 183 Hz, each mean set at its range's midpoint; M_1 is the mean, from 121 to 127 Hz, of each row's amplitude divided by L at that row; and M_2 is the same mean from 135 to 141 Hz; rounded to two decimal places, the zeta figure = 1.55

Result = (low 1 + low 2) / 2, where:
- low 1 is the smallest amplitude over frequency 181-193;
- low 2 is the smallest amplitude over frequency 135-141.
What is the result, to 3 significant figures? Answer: 1.39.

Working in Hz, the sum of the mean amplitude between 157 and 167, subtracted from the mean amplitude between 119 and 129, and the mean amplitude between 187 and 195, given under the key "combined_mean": 1.32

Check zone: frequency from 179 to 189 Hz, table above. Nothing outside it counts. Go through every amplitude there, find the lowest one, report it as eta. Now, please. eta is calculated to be 1.37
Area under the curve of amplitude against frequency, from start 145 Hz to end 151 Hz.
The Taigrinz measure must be 9.1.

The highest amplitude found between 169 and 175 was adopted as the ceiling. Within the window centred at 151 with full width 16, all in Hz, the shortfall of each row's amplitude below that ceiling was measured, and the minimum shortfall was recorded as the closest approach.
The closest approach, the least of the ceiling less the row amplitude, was -0.15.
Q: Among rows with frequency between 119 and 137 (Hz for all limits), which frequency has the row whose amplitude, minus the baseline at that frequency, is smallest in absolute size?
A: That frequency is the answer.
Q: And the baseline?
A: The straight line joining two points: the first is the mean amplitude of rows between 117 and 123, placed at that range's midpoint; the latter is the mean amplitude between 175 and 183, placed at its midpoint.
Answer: 122.0 Hz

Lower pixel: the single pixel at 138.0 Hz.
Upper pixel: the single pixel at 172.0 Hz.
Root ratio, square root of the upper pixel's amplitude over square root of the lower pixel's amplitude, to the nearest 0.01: 0.99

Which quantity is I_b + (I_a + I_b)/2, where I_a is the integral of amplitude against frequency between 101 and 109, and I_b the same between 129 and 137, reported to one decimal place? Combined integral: 22.1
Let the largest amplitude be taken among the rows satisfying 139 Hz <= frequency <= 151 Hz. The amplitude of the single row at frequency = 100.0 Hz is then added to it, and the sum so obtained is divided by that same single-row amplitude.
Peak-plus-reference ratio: 2.08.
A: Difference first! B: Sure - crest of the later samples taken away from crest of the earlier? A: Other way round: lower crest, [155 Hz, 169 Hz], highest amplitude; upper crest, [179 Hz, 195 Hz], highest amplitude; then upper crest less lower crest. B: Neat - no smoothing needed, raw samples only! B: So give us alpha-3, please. -0.10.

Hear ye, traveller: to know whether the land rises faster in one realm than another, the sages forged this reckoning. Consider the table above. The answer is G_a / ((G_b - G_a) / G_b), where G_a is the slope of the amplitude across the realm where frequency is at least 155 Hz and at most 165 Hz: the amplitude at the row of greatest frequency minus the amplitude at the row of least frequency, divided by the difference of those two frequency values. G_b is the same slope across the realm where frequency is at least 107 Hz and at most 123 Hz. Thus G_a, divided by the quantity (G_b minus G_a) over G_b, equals 0.0165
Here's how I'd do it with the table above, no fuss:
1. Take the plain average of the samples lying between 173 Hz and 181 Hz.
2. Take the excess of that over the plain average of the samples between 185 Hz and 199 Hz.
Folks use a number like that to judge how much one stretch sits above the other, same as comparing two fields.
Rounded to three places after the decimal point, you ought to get -0.018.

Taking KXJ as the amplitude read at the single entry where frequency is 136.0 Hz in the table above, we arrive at 1.43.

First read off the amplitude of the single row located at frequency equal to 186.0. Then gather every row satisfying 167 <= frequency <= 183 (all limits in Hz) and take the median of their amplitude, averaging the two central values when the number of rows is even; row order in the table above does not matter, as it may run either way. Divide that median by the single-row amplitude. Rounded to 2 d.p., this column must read 1.00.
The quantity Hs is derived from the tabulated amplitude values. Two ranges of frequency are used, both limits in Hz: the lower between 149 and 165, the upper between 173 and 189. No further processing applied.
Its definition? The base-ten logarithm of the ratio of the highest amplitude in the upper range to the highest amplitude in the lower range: -0.04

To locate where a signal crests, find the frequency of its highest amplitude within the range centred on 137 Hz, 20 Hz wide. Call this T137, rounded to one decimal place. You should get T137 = 146.0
